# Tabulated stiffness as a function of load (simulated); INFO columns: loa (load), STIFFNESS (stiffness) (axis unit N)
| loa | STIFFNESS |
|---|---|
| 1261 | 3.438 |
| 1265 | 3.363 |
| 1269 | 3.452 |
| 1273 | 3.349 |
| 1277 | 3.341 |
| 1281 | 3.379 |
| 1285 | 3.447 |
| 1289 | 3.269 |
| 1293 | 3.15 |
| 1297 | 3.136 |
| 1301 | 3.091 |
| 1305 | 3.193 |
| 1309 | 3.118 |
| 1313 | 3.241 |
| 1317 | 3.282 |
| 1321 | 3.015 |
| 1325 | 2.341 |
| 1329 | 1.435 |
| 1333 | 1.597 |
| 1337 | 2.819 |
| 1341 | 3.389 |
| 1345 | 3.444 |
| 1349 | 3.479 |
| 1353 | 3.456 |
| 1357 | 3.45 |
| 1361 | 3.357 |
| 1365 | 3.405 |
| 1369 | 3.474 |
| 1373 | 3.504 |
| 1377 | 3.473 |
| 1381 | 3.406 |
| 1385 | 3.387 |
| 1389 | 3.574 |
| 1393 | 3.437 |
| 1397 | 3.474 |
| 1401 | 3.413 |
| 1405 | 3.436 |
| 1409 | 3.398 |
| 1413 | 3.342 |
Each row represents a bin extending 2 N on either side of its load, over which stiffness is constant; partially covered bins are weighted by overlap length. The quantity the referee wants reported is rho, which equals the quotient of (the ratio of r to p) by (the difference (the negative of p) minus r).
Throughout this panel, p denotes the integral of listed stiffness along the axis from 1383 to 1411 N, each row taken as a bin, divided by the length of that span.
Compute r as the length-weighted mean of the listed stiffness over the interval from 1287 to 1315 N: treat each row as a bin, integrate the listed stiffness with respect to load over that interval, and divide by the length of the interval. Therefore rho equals -0.139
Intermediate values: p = 3.45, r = 3.17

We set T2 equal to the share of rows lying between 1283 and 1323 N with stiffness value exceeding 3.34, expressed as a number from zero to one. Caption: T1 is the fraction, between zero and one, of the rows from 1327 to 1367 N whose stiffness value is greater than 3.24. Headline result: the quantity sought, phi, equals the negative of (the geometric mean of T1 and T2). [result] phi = -0.26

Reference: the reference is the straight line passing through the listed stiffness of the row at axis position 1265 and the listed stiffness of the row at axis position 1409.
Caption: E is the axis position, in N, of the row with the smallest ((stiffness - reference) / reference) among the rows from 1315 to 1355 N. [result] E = 1329 N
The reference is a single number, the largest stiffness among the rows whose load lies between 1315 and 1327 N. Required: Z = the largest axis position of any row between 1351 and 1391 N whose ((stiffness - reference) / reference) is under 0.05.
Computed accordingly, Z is 1385 N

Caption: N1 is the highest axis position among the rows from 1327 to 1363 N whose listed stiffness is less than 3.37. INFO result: 1361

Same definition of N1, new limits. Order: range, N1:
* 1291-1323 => 1321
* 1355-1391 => 1361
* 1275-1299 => 1297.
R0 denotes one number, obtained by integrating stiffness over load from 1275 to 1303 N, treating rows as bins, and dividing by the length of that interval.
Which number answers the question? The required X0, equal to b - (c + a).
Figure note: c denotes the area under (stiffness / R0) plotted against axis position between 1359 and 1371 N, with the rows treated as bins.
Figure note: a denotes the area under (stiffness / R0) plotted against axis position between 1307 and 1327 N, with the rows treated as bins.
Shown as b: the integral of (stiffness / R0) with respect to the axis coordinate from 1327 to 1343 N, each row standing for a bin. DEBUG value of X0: -20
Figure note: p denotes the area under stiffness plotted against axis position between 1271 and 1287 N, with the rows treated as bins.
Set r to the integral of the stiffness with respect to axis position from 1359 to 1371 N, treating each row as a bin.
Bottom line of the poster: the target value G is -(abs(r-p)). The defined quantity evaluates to -13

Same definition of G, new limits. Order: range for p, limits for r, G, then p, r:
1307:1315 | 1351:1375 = -57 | 25.4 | 83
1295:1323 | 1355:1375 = -20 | 88.3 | 69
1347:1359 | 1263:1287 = -40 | 41.5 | 81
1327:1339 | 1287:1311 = -52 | 23.4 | 76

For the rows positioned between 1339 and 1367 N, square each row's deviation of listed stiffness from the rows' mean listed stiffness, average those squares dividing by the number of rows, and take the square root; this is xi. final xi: 0.040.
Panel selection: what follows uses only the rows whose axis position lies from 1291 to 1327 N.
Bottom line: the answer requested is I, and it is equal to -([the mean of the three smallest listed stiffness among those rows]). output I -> -2.82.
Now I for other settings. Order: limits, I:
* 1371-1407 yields -3.40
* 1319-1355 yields -1.79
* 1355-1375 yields -3.40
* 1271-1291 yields -3.32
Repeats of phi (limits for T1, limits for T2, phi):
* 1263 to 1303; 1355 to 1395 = -0.84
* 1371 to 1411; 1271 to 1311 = -0.63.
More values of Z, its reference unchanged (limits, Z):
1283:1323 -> 1321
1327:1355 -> 1345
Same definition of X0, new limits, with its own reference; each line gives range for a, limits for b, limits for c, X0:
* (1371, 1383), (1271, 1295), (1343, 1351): 3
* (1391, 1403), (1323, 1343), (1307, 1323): -14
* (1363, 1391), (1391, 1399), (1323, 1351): -44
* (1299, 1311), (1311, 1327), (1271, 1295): -21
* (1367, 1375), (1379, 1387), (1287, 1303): -16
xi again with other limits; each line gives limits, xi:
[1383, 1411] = 0.059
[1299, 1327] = 0.298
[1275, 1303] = 0.126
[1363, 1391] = 0.062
